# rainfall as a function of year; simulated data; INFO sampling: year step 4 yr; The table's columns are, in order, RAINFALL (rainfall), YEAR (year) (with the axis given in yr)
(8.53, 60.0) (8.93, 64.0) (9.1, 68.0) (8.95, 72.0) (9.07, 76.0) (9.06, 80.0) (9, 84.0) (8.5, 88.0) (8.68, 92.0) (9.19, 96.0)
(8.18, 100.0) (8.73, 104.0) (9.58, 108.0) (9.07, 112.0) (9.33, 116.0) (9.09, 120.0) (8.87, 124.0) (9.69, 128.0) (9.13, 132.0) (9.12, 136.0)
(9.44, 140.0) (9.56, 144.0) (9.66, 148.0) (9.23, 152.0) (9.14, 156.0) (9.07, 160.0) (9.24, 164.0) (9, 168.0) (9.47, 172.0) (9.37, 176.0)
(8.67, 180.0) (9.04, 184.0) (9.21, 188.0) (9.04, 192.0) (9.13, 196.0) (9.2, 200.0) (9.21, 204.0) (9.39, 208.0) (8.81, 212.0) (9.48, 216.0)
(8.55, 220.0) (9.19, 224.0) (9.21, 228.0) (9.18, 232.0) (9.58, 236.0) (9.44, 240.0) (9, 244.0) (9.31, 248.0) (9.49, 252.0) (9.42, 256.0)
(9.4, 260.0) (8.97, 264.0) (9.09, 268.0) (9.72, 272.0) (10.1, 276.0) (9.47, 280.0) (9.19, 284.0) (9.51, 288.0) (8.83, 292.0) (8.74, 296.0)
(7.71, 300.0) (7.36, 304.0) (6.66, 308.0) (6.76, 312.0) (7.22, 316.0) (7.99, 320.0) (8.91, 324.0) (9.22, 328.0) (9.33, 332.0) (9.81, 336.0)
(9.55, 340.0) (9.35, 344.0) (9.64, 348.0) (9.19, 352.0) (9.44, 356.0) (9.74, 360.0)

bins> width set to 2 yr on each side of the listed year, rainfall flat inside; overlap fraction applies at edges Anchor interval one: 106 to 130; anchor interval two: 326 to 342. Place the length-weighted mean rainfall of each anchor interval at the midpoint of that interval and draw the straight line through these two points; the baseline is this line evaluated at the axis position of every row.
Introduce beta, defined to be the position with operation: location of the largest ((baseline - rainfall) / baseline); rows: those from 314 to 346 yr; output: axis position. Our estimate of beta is 316.0 yr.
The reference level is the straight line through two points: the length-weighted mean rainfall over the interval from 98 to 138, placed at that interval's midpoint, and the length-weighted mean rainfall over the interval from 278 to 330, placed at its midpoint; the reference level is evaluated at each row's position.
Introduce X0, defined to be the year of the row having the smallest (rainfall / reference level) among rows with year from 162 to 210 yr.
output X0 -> 180.0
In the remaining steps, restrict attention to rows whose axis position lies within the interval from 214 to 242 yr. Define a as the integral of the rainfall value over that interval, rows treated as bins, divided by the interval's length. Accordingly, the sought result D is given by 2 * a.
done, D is 18.5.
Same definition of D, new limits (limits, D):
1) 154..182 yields 18.3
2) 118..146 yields 18.5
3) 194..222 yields 18.2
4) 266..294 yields 18.8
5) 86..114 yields 17.7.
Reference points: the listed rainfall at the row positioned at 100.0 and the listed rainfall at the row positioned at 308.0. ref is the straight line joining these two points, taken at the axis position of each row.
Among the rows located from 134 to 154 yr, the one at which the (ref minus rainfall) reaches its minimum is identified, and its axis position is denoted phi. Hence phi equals 148.0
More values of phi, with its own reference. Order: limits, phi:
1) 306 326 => 324.0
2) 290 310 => 292.0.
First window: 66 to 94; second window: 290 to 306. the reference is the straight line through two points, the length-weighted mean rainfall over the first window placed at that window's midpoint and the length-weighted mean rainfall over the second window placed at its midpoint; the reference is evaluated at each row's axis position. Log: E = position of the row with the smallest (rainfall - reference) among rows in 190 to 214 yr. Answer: 212.0 yr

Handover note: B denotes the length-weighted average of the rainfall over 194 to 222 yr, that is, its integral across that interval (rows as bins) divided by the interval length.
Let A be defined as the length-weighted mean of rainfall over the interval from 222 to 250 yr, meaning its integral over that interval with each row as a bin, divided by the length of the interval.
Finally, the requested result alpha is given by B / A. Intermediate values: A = 9.27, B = 9.11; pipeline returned 0.98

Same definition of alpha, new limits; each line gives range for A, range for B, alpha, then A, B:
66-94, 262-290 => 1.06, 8.91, 9.44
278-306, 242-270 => 1.06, 8.69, 9.24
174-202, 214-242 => 1.02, 9.09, 9.23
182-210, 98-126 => 0.98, 9.17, 8.98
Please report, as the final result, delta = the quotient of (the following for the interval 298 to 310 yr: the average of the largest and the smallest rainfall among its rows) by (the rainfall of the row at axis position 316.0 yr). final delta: 1.00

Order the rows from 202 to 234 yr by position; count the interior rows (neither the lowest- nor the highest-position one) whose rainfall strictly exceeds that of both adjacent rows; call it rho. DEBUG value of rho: 3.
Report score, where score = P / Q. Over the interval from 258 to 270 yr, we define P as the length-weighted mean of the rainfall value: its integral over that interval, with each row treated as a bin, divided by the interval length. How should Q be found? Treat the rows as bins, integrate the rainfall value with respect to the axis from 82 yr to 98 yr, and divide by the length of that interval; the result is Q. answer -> 1.04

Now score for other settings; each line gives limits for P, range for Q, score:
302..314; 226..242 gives 0.74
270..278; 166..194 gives 1.09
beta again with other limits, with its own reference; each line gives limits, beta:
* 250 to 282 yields 264.0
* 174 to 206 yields 180.0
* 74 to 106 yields 100.0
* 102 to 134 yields 104.0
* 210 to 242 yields 220.0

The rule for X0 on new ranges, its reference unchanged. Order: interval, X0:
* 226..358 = 308.0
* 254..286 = 264.0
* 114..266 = 124.0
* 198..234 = 220.0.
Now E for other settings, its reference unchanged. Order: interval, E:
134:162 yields 136.0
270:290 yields 284.0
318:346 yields 320.0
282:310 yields 308.0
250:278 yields 264.0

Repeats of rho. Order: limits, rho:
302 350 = 1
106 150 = 2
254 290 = 1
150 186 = 2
